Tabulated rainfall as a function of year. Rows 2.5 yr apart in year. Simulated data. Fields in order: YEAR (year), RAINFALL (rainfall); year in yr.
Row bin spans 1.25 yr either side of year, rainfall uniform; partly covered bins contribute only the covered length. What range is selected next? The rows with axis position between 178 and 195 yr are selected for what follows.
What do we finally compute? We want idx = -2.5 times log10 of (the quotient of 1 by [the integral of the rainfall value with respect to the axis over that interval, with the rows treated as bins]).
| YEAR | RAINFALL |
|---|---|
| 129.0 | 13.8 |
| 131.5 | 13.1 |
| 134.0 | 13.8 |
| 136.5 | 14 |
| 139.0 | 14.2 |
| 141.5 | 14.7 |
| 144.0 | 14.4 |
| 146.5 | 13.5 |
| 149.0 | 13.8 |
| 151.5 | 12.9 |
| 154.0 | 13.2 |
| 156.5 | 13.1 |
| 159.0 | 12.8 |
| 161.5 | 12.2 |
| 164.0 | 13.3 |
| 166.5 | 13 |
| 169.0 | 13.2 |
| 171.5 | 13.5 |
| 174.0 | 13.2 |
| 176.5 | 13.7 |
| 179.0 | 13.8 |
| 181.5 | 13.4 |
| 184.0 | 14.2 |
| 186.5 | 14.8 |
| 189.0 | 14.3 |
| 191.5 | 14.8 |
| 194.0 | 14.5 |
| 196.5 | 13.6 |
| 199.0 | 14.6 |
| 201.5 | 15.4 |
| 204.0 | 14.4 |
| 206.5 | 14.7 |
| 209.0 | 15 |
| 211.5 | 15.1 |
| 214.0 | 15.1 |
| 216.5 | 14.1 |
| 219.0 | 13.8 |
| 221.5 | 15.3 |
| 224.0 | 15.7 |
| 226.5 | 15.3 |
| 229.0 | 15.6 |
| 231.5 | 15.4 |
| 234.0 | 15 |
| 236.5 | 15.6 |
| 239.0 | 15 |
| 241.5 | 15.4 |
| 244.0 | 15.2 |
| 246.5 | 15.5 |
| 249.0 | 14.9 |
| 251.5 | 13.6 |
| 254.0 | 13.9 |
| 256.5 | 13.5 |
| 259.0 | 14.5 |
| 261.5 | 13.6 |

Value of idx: 5.96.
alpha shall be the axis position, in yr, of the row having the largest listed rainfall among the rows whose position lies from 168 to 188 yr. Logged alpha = 186.5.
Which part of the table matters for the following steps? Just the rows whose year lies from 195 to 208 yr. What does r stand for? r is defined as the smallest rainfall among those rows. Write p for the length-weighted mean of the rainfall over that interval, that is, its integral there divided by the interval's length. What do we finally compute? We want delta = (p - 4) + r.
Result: 24.1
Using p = 14.5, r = 13.6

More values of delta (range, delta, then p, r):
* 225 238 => 26.4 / 15.4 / 15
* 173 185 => 22.9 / 13.7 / 13.2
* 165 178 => 22.3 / 13.3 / 13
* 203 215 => 25.3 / 14.9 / 14.4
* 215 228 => 24.7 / 14.9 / 13.8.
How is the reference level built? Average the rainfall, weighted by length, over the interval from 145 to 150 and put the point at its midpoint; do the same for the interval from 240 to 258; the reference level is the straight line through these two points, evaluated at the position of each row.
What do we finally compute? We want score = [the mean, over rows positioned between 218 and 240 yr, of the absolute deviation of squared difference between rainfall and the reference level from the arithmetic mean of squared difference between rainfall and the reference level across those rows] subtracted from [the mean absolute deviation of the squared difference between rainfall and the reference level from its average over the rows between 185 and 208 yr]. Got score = -0.10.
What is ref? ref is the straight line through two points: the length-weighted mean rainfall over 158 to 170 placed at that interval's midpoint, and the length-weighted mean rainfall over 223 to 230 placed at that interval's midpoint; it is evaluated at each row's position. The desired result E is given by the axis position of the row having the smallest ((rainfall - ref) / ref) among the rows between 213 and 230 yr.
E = 219.0 yr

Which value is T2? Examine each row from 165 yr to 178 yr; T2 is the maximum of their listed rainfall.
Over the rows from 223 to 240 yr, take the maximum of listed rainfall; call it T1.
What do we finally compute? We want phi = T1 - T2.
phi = 2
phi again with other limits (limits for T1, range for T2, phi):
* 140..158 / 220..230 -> -1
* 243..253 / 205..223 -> 0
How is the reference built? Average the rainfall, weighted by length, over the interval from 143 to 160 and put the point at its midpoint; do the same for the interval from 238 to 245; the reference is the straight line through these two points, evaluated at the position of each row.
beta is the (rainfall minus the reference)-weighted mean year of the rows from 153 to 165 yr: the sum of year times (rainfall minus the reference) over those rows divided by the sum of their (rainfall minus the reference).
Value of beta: 160.0 yr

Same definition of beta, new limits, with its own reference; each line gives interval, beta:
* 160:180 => 167.3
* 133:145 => 139.6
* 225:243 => 231.2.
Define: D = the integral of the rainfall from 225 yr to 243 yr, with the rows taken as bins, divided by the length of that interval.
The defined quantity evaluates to 15.3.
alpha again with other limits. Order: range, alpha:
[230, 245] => 236.5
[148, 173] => 149.0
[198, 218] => 201.5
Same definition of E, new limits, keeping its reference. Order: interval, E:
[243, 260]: 256.5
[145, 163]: 161.5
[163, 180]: 174.0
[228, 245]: 239.0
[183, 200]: 196.5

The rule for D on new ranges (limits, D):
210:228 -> 14.9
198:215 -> 14.9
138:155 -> 13.8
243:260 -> 14.4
